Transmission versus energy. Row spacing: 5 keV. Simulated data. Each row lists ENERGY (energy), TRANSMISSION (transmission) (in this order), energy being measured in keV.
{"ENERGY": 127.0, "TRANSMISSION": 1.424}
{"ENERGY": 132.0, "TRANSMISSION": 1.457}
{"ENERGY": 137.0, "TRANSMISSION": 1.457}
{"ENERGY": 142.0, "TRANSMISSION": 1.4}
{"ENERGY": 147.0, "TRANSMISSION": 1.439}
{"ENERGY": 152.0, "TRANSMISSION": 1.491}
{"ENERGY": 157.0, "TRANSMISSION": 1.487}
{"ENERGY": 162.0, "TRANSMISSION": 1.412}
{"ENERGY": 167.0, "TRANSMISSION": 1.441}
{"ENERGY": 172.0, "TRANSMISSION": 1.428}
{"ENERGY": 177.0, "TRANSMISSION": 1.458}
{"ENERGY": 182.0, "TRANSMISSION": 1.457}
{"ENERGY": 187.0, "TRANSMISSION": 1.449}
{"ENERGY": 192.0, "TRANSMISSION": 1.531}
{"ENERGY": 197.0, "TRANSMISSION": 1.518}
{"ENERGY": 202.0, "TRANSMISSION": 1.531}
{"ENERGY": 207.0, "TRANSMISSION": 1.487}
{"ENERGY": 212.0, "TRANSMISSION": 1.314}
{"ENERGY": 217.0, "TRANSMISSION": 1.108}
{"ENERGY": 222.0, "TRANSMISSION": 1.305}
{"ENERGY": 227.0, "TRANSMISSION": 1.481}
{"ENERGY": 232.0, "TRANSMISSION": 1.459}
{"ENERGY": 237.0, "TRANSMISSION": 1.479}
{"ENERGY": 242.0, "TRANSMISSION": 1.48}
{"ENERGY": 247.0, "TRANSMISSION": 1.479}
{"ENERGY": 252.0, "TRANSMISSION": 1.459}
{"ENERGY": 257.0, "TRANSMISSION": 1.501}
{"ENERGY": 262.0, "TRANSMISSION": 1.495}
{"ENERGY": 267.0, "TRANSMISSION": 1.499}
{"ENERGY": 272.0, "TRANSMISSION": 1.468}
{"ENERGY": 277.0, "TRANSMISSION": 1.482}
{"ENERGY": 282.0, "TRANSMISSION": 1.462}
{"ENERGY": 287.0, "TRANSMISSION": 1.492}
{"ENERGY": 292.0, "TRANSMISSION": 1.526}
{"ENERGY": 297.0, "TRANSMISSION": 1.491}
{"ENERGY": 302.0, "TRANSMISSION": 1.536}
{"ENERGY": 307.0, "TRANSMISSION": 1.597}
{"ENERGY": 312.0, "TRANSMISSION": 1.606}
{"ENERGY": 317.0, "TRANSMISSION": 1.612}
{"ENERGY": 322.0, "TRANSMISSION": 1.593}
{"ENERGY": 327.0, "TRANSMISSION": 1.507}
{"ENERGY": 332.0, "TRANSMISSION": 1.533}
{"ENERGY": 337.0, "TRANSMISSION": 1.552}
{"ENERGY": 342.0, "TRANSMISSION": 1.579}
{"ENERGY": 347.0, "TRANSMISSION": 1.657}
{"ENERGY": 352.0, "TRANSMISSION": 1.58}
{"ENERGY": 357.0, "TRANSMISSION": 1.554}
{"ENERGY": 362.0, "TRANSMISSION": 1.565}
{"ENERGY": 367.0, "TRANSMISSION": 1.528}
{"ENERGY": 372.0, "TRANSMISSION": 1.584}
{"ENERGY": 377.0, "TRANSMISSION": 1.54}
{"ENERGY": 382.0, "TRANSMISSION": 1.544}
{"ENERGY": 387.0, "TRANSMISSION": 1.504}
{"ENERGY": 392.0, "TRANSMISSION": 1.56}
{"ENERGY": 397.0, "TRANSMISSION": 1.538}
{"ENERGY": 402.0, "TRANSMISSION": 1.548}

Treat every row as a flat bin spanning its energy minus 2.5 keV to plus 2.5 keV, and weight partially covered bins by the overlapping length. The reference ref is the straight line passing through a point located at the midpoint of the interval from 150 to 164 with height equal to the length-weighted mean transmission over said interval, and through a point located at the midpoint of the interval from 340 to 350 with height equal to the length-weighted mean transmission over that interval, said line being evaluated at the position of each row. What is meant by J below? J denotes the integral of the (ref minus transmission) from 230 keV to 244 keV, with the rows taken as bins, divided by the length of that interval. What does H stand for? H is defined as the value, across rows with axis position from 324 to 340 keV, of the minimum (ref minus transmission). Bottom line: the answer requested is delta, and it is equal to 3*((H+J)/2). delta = 0.17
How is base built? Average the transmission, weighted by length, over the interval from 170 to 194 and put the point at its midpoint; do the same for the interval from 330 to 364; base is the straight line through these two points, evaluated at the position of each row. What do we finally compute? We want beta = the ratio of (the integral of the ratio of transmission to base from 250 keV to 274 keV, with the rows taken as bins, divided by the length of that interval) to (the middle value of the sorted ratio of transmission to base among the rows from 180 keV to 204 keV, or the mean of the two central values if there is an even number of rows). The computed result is 0.95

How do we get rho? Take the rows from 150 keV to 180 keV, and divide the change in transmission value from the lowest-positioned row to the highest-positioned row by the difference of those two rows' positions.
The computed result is -0.001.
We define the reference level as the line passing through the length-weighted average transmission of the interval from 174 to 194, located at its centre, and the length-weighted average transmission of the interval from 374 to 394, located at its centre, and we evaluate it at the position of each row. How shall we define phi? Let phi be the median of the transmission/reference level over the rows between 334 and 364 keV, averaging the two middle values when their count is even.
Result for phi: 1.03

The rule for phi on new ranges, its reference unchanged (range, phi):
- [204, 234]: 0.93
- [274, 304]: 0.99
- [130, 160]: 1.00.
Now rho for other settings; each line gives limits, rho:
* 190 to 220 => -0.017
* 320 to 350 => 0.003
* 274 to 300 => 0.000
